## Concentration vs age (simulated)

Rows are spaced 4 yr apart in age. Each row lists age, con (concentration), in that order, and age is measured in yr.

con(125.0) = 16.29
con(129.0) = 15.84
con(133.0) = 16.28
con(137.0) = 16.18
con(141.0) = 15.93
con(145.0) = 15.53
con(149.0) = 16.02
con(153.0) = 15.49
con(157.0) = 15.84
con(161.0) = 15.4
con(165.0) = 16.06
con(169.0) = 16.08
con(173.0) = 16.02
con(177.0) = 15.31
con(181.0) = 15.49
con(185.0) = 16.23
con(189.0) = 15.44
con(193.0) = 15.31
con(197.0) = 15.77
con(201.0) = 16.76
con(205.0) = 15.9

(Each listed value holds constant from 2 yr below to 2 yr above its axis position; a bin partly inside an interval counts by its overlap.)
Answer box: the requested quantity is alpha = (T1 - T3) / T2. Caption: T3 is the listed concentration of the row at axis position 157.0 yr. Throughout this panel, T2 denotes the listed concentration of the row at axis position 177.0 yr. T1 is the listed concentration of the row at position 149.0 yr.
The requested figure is 0.012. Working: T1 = 16.02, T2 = 15.31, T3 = 15.84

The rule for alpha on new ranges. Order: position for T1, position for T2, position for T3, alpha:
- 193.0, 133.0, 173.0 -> -0.044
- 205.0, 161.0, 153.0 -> 0.027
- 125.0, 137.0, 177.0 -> 0.061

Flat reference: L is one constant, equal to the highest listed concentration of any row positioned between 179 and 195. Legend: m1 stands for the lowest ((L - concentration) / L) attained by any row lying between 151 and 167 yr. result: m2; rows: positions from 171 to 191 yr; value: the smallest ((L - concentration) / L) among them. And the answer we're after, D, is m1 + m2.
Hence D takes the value 0.0105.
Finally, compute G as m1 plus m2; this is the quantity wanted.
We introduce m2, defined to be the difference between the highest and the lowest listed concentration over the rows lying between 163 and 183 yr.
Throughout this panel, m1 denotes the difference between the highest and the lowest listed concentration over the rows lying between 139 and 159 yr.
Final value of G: 1.30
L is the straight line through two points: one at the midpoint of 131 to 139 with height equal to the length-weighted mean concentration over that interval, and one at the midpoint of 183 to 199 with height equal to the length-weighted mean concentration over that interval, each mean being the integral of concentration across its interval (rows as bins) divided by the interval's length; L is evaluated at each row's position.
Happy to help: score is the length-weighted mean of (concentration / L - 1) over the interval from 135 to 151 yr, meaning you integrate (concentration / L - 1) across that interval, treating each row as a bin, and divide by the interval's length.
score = -0.015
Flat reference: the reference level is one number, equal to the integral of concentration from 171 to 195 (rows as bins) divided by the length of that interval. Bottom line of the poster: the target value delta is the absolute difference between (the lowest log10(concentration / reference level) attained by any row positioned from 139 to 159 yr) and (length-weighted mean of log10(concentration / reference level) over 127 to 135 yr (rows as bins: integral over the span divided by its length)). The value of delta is 0.016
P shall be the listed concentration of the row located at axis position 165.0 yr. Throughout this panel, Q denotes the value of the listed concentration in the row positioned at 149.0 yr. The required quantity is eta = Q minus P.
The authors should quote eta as 0.0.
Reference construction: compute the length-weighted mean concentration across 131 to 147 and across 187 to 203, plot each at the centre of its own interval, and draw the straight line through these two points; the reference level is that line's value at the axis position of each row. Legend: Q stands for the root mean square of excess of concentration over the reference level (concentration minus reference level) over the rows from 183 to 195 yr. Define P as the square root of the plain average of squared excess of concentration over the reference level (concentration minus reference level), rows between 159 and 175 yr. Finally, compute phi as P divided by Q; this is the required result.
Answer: 0.7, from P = 0.29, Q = 0.44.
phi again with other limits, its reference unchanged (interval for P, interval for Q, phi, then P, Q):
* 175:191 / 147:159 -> 1.6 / 0.43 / 0.27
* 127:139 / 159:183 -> 0.6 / 0.22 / 0.36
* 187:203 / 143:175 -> 1.9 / 0.58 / 0.31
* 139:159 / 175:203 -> 0.5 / 0.28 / 0.53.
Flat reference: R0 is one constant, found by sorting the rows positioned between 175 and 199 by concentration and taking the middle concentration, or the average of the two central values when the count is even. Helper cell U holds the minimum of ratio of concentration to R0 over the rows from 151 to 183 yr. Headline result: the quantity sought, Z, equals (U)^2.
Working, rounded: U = 0.99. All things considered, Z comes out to 0.980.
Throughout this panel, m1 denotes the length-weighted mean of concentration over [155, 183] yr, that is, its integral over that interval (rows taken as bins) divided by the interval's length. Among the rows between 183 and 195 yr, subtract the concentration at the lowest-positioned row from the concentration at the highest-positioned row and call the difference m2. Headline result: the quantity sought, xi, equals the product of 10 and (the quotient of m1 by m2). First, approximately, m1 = 15.7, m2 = -0.92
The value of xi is -171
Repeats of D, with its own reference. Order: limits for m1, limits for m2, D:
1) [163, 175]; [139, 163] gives 0.0222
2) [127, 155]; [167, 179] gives 0.0062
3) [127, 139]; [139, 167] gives 0.0074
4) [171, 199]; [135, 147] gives 0.0031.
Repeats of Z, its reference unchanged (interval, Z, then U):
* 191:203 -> 0.980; 0.99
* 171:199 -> 0.980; 0.99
